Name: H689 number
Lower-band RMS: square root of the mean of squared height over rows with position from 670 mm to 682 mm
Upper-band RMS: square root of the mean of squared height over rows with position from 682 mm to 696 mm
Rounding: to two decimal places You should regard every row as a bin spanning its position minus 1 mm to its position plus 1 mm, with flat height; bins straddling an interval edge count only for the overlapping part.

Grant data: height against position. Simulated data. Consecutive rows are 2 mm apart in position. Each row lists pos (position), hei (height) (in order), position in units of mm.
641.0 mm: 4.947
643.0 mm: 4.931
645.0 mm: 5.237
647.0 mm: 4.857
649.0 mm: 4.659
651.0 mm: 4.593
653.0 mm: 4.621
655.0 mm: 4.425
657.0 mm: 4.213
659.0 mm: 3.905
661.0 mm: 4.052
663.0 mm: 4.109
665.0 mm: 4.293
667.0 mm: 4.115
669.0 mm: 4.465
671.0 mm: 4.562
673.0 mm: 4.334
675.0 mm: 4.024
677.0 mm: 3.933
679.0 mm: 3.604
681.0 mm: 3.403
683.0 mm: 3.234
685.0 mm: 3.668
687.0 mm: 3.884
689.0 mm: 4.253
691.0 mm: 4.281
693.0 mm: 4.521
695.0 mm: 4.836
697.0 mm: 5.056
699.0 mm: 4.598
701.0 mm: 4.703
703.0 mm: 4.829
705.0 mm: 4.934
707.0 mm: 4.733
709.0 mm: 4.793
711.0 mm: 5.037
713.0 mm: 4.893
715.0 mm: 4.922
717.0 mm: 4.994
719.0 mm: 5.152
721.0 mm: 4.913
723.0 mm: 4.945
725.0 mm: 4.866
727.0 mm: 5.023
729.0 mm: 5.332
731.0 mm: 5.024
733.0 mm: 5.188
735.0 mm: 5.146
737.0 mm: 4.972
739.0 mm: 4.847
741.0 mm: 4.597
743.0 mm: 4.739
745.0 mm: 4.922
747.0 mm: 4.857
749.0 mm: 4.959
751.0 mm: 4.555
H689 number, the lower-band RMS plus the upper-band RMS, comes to 8.12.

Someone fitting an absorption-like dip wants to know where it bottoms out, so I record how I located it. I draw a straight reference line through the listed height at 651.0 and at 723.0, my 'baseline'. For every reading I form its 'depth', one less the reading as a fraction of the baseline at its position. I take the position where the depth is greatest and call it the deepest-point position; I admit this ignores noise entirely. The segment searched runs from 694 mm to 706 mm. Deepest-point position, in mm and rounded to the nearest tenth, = 699.0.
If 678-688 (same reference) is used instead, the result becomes 683.0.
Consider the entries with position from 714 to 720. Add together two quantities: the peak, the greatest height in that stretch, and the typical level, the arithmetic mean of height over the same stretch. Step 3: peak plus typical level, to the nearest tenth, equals 10.2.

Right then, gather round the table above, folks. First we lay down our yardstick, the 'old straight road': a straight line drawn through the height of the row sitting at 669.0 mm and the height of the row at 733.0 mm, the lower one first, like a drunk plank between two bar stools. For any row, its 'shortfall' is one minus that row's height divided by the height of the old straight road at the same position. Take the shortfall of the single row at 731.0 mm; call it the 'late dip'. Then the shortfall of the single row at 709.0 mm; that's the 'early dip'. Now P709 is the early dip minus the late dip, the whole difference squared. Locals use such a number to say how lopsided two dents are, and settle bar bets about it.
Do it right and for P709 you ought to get 0.0000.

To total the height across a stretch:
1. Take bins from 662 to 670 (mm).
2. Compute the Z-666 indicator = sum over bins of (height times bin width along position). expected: 34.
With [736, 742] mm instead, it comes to 29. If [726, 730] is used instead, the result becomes 21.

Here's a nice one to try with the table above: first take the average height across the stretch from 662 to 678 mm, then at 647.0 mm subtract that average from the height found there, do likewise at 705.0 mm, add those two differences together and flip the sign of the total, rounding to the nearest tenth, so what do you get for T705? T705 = -1.3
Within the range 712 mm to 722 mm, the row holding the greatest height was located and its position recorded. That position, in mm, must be 719.0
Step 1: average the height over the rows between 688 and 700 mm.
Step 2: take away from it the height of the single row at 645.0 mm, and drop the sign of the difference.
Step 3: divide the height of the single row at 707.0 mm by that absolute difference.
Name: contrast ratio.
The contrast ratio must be 7.3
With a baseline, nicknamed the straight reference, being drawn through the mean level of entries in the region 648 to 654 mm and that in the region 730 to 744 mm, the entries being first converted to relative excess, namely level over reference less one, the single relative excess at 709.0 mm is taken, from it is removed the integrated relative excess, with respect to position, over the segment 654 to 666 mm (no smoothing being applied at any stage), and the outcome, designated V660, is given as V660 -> 1.3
